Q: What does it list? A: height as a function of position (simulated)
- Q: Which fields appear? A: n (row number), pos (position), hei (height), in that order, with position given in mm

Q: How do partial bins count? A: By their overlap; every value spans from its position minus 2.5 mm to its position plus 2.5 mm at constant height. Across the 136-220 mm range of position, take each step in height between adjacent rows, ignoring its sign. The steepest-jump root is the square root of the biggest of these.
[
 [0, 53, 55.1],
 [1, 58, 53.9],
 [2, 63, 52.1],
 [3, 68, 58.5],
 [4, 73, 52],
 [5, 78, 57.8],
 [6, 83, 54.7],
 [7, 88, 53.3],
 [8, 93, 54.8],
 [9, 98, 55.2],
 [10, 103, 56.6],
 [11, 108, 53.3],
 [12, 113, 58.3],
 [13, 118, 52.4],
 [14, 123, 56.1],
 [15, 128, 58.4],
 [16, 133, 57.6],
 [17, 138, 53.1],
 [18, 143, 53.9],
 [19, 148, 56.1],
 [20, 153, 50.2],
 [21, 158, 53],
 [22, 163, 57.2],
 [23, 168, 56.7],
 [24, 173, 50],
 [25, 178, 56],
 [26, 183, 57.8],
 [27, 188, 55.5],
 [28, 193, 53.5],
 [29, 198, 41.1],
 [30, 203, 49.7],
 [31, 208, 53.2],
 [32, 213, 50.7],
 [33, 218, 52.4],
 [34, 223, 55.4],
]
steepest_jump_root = 3.52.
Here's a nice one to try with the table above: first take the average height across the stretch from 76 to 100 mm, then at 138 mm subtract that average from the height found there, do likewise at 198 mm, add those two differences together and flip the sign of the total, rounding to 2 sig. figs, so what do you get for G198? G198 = 16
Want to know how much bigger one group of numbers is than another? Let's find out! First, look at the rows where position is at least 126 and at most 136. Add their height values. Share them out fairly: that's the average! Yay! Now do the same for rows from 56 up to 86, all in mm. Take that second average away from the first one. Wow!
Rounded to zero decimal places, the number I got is 3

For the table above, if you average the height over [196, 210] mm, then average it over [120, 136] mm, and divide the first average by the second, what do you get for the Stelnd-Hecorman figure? 0.84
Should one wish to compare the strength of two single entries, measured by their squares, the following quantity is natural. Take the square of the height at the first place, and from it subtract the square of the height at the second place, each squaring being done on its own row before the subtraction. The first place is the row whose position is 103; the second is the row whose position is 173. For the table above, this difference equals 704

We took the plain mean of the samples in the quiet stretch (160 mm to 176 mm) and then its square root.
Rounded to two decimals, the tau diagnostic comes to 7.39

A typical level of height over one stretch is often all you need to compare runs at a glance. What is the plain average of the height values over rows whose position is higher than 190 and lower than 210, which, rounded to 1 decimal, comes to 49.4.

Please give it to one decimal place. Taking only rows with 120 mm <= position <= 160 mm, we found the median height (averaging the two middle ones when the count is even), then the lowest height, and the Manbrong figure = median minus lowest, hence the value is 4.8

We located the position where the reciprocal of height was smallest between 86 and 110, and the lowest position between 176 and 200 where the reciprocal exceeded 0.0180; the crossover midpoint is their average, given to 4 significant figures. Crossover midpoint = 145.5 mm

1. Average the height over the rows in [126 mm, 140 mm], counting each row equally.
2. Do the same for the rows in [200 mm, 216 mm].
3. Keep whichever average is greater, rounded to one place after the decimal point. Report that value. 56.4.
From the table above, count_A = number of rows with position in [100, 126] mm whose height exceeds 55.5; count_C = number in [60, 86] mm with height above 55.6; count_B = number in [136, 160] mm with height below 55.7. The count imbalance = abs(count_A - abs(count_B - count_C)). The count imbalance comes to 1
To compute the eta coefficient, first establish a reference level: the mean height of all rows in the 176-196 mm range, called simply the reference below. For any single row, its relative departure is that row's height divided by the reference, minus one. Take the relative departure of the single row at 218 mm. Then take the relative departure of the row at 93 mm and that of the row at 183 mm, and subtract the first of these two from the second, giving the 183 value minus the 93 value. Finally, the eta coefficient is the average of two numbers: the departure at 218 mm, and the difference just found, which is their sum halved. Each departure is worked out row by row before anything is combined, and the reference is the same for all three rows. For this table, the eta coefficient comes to 0.00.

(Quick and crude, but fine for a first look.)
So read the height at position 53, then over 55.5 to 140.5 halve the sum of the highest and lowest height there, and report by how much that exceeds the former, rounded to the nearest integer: 0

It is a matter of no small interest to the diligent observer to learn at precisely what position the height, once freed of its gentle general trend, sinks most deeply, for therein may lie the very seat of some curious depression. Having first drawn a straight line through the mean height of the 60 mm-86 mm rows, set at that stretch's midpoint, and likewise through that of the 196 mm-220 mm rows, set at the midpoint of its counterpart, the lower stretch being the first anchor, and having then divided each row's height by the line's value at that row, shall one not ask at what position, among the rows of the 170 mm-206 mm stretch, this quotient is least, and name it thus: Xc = 198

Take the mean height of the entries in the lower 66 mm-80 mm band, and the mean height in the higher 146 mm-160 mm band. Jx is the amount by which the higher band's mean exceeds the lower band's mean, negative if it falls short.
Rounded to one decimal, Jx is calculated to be -3.0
